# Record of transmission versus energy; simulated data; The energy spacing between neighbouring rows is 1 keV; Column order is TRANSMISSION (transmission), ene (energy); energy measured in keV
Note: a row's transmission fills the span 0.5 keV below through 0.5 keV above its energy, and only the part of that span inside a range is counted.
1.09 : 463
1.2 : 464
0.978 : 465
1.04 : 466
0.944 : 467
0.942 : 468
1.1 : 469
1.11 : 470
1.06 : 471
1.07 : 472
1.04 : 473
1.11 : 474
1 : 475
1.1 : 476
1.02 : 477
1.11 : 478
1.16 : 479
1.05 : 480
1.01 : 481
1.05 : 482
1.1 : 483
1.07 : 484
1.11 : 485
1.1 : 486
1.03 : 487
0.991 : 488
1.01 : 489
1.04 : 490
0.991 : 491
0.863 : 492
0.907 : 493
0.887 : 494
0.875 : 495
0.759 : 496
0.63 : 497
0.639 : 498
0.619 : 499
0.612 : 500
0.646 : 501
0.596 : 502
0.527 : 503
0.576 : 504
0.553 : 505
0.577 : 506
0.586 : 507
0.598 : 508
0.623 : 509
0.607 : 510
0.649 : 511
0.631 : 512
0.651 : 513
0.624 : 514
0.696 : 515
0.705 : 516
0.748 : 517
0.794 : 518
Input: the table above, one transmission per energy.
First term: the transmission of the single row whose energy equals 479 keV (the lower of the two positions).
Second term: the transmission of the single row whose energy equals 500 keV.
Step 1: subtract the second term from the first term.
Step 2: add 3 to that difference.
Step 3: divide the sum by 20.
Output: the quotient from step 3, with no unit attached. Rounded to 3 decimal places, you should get 0.177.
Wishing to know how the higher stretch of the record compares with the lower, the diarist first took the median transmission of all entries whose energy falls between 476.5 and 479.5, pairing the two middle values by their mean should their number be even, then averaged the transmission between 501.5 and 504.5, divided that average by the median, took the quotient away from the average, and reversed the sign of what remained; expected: -0.056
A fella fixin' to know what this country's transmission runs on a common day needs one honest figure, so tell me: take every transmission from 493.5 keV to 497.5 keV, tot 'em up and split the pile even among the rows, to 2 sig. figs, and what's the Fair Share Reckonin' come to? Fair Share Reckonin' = 0.79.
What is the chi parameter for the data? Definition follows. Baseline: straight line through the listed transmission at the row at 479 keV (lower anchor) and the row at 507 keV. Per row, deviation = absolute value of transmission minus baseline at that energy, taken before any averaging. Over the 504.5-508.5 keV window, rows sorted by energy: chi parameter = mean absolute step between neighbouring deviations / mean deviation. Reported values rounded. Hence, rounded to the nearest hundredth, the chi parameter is 1.04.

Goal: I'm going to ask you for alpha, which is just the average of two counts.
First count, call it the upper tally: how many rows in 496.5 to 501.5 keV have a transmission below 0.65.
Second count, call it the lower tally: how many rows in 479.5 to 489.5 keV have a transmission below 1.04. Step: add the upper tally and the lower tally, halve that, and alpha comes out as 4.5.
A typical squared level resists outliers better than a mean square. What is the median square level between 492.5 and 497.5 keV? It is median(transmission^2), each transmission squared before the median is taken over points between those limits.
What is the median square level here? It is 0.8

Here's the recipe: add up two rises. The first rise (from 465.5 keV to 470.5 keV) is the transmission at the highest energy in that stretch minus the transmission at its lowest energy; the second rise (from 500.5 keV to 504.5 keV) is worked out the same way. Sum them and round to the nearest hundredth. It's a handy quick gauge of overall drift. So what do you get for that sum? 0.00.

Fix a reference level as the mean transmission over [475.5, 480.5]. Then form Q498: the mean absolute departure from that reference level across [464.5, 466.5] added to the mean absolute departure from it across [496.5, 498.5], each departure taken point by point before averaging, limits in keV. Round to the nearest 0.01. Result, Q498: 0.53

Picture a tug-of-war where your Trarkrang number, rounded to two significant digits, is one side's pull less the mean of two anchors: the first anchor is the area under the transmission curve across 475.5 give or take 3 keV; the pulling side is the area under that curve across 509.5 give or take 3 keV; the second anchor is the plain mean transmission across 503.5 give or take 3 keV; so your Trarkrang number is 0.21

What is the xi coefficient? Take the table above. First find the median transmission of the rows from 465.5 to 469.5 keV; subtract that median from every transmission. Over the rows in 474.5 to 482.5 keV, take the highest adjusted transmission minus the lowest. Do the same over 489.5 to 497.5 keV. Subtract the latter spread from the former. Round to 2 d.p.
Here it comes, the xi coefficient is -0.25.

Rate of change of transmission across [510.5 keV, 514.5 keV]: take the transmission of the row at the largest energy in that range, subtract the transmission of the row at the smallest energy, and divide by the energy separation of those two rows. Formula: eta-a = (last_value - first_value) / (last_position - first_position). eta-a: -0.01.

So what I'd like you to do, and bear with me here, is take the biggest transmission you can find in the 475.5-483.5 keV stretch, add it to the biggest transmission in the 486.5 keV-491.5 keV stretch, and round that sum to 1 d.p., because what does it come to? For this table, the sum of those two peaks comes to 2.2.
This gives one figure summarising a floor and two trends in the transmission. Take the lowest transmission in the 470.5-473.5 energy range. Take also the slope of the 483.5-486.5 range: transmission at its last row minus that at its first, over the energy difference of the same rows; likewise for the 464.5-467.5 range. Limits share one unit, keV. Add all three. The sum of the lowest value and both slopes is 1.04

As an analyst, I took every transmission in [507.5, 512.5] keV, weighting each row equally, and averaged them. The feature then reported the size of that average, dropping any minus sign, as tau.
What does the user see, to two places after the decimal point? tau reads 0.62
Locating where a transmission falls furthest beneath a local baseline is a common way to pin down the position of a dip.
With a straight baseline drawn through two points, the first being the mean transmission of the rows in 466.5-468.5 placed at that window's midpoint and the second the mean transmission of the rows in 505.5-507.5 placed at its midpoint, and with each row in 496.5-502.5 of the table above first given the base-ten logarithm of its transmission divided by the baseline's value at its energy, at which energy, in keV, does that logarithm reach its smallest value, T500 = 497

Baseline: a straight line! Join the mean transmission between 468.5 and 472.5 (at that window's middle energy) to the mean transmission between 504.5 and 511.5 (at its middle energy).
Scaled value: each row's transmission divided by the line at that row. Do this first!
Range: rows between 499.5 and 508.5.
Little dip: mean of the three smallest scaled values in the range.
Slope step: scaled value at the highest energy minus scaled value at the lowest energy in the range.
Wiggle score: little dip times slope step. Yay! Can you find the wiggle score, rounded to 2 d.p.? 0.11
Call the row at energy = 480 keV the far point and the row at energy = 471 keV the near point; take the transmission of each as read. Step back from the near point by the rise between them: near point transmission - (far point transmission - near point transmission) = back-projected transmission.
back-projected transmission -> 1.1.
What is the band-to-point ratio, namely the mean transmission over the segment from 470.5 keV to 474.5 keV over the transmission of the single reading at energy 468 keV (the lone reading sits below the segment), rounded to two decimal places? 1.14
